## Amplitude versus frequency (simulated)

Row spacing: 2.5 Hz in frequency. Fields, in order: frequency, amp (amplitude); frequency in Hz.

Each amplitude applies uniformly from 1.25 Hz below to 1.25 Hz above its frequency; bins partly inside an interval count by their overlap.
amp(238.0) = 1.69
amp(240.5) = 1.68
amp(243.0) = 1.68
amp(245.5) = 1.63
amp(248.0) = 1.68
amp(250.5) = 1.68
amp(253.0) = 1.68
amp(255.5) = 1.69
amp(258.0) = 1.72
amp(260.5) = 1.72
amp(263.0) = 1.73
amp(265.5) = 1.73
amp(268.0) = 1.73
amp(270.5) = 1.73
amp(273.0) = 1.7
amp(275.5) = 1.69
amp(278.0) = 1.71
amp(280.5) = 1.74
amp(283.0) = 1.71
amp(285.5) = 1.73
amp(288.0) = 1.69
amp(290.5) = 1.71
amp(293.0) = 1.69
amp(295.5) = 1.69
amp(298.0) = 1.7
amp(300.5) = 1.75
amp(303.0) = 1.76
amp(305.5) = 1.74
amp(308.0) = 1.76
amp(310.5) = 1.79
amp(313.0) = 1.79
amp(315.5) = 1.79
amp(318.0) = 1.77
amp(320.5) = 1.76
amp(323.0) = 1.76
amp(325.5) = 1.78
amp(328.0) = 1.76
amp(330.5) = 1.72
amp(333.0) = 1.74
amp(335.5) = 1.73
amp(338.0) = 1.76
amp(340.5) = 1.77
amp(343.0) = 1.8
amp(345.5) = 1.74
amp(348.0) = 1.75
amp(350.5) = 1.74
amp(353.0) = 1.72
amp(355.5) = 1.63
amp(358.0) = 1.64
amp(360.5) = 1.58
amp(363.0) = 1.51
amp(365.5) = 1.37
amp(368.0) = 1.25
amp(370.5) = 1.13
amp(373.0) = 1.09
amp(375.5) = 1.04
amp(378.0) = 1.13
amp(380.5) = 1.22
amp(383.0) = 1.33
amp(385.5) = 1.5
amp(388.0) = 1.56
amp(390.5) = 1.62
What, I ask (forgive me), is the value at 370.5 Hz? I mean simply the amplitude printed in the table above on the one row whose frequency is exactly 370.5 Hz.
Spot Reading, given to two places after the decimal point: 1.13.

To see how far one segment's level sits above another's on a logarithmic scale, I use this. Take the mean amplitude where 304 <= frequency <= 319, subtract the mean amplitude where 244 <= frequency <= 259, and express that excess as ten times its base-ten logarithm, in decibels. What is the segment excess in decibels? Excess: -10.3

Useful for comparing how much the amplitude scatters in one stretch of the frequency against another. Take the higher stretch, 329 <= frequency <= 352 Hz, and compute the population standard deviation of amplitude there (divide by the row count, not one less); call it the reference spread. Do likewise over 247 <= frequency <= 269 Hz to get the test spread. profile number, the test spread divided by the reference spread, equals 1.0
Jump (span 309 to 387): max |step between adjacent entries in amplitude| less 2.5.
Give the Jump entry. -2.33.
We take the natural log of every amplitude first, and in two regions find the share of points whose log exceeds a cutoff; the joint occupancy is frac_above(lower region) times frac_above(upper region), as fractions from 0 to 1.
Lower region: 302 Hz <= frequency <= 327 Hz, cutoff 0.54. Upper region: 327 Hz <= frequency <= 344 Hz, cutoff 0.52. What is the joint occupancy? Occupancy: 1.0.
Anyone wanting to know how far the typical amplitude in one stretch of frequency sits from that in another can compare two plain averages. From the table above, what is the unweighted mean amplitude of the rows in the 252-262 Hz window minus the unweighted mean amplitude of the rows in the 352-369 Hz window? 0.17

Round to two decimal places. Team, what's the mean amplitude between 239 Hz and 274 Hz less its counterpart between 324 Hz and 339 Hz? -0.05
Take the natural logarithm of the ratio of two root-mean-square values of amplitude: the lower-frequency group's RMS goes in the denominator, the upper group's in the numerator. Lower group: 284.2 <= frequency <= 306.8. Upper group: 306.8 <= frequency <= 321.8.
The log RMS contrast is 0.03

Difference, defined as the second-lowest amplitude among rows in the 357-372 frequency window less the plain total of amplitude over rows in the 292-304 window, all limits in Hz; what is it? -7.3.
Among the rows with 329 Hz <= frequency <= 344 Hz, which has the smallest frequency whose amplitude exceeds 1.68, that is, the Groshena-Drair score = 330.5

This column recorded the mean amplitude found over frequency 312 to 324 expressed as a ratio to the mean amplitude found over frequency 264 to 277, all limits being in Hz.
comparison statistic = 1.03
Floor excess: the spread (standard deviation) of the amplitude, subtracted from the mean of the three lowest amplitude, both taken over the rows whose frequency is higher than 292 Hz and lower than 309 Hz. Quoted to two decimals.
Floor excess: 1.66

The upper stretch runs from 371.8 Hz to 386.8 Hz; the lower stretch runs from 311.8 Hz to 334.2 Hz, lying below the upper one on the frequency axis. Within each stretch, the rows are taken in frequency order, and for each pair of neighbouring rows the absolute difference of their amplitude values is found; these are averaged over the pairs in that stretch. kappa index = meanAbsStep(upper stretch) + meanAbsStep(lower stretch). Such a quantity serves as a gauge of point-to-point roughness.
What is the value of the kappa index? 0.118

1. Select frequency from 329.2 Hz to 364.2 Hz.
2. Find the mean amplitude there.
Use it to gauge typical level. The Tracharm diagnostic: 1.70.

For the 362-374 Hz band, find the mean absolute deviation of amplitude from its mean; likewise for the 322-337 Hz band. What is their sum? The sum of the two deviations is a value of 0.15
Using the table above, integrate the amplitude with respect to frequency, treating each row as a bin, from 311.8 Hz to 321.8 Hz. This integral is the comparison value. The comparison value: 17.8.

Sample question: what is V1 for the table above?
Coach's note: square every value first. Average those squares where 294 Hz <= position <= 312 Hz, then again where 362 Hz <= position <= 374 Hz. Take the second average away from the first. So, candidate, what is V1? 1.40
